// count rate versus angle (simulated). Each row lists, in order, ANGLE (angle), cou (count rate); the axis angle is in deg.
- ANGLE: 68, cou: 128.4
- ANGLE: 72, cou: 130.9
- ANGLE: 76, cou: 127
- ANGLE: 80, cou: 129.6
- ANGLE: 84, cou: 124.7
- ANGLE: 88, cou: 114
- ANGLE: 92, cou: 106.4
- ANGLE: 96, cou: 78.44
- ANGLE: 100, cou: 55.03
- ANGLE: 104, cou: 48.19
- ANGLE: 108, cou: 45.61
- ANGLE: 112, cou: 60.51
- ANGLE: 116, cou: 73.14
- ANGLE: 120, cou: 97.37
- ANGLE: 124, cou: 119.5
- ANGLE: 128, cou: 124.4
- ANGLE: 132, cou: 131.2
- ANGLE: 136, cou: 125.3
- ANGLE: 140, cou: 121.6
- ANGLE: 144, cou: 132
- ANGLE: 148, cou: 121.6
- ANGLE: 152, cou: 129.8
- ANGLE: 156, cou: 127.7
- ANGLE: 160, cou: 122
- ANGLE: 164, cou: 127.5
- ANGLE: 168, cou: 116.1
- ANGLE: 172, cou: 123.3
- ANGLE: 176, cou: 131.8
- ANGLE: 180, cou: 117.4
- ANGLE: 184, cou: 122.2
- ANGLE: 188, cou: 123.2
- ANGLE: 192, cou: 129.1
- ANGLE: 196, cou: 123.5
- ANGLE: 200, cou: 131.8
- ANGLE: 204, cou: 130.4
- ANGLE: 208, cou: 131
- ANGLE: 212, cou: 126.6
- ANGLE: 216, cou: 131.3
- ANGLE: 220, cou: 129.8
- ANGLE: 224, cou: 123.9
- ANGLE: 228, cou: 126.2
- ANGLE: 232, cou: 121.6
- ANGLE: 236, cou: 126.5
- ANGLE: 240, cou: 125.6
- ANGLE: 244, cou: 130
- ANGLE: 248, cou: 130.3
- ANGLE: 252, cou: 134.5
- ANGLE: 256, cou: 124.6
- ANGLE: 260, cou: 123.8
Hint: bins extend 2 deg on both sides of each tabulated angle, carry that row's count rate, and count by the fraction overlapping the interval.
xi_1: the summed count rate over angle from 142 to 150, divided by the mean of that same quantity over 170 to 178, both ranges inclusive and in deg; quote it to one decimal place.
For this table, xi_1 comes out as 2.0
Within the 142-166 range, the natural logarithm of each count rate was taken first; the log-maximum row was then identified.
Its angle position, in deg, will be 144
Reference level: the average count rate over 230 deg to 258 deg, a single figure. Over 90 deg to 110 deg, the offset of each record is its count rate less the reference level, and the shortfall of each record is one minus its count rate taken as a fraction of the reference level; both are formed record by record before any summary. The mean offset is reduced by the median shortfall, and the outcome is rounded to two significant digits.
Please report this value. -61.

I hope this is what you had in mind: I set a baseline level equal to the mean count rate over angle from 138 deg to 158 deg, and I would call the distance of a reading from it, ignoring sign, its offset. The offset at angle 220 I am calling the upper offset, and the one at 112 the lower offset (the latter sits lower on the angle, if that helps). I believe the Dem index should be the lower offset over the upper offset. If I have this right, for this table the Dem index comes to 20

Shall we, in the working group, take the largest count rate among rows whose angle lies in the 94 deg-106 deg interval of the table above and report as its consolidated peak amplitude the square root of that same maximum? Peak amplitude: 8.9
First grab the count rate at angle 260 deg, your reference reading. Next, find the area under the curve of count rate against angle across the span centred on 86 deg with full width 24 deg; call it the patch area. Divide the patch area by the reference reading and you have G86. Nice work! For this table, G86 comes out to 22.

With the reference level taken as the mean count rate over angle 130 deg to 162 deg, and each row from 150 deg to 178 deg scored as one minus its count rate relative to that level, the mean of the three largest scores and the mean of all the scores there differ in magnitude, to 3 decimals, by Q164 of 0.039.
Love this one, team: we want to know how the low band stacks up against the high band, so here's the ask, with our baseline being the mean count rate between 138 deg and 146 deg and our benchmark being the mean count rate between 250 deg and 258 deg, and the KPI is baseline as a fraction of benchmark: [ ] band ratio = 1.0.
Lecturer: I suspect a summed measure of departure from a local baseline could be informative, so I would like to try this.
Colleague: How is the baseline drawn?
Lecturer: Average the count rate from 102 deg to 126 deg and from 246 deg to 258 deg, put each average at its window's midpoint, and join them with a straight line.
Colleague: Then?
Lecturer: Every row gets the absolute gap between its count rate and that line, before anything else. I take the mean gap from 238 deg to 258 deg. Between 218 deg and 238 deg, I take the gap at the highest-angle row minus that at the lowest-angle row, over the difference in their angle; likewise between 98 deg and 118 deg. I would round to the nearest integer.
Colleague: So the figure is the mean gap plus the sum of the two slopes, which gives 2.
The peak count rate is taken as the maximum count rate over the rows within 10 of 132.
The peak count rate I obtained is 131.2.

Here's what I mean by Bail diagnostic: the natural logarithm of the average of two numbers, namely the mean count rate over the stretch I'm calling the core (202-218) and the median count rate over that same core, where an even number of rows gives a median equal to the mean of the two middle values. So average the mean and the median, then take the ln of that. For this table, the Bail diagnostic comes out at 4.87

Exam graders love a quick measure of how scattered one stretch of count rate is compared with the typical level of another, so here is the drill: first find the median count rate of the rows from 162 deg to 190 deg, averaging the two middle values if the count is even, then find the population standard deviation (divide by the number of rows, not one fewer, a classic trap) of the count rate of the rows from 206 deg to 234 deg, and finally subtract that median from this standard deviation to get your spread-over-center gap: -120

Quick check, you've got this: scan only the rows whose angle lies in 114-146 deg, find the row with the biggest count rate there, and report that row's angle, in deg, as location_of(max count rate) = 144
